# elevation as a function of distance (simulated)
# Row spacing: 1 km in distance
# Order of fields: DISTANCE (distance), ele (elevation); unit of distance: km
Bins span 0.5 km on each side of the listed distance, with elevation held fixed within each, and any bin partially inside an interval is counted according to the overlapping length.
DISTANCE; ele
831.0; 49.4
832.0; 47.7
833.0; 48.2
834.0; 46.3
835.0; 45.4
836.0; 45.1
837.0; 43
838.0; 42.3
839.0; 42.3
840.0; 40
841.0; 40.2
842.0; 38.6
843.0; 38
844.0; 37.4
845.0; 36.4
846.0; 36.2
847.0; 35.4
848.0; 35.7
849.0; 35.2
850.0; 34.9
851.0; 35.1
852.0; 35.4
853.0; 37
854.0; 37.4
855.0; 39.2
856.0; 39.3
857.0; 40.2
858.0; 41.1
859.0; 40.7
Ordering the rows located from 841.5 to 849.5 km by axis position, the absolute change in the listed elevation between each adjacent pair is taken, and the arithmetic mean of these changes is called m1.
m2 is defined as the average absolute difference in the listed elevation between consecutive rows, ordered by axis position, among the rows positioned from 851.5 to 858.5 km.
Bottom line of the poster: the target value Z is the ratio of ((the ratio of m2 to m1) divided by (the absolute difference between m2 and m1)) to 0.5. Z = 8.8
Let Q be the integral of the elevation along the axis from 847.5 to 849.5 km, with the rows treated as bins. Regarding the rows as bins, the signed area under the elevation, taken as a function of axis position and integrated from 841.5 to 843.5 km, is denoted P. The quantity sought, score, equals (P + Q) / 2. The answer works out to 74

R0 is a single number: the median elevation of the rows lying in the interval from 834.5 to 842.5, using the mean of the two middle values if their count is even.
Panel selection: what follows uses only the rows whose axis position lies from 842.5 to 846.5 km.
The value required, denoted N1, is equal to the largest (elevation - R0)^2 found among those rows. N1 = 37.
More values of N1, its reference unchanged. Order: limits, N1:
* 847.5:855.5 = 55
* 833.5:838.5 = 16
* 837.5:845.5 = 35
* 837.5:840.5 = 5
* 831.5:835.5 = 35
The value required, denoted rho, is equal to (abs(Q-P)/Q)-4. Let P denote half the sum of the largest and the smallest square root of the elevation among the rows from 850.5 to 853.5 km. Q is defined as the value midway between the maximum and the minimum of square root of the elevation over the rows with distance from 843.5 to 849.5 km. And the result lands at -4.00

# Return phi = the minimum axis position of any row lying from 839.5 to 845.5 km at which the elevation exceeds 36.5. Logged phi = 840.0 km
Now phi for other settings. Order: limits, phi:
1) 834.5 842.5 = 835.0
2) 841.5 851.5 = 842.0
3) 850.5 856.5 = 853.0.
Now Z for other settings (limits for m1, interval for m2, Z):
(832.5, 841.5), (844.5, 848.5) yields 1.3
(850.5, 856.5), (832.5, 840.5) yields 8.4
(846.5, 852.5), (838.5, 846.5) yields 9.5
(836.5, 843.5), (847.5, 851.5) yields 1.3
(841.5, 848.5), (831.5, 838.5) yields 7.6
